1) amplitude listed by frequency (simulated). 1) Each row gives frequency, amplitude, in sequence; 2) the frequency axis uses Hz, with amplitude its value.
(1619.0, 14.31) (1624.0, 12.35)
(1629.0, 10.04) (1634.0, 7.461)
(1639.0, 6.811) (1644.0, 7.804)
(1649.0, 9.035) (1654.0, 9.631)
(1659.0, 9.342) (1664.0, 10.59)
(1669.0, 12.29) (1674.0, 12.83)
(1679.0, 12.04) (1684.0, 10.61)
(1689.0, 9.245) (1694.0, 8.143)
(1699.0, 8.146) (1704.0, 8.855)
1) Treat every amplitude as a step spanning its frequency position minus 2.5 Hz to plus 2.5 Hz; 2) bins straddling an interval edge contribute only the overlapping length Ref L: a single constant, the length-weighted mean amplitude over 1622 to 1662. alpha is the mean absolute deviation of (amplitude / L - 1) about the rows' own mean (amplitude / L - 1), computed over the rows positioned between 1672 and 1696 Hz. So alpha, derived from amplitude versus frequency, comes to 0.166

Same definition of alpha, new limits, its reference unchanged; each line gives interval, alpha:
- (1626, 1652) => 0.116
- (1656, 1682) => 0.129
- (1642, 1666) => 0.076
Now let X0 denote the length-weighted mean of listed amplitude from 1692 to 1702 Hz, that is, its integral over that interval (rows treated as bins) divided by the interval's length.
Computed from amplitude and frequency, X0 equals 8.2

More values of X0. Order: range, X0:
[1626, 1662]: 8.7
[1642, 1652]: 8.5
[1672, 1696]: 10.6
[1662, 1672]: 11.6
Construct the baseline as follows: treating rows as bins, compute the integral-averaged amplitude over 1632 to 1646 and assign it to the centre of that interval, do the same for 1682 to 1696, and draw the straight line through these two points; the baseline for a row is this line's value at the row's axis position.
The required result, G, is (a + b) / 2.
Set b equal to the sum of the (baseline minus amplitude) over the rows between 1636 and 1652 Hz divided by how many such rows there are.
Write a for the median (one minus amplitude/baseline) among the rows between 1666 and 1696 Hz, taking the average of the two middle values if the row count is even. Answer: -0.30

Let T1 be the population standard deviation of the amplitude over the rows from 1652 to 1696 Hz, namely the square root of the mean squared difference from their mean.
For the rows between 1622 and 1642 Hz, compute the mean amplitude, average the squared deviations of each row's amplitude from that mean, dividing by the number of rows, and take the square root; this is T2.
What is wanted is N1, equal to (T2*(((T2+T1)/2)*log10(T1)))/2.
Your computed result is 0.36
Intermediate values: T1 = 1.50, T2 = 2.2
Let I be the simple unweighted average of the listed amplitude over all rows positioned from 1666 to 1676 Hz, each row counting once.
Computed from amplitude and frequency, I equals 12.6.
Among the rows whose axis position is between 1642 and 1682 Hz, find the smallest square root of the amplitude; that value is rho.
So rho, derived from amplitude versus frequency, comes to 2.79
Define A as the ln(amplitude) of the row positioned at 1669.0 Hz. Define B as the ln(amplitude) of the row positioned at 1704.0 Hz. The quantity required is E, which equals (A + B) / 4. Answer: 1.17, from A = 2.51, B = 2.18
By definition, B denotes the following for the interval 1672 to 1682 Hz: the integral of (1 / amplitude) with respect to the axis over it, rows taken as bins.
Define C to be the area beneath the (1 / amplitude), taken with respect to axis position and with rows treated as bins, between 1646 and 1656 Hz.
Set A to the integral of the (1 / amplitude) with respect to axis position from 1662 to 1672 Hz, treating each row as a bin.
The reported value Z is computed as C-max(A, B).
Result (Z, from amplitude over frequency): 0.2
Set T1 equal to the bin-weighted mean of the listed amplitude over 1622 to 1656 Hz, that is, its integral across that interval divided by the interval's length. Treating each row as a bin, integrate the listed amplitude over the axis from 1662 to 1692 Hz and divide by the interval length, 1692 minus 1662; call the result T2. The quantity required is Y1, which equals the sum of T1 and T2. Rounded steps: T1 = 9.0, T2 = 11.2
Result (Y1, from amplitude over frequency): 20.2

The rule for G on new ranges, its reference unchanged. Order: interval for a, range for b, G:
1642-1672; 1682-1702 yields 0.10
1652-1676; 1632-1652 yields -0.30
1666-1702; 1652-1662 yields -0.81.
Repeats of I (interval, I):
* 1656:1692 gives 11.0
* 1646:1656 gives 9.3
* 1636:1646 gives 7.3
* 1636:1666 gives 8.9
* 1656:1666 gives 10.0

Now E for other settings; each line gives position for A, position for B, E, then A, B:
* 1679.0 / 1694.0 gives 1.15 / 2.49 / 2.10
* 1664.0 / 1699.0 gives 1.11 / 2.36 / 2.10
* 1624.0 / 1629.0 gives 1.21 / 2.51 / 2.31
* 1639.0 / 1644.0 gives 0.99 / 1.92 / 2.05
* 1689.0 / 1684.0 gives 1.15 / 2.22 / 2.36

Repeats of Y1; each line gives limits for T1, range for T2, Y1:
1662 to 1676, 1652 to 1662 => 21.5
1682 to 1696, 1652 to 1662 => 18.9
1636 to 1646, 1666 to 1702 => 17.7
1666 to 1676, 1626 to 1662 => 21.1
